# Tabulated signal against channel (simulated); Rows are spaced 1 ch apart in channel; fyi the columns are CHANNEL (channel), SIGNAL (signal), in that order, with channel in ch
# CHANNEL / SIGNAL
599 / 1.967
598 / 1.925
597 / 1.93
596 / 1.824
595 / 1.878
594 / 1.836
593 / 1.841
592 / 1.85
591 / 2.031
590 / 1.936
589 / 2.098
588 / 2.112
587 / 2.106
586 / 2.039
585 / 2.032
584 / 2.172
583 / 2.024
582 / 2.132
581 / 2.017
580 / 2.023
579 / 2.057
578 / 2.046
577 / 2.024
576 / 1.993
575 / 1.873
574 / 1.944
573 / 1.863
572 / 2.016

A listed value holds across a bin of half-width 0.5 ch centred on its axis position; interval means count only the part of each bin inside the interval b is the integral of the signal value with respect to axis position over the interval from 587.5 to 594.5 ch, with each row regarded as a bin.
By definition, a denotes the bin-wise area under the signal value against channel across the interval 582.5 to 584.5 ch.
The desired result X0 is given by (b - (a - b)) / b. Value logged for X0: 1.7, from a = 4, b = 14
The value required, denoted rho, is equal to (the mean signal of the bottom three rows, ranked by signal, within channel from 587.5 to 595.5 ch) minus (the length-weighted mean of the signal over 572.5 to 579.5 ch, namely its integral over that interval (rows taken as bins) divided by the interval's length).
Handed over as -0.13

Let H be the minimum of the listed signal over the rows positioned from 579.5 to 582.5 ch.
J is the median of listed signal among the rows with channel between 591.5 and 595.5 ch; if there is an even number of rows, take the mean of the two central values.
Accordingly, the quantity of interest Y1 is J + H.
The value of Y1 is 3.86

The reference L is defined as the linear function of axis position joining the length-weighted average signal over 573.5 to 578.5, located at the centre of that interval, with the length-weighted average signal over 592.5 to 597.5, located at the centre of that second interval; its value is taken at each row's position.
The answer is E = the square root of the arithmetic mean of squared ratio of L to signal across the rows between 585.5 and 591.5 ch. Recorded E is 0.93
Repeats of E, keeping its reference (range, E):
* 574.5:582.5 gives 0.97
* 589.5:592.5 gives 0.97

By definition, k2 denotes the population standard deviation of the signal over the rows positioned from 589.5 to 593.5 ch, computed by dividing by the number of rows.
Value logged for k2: 0.08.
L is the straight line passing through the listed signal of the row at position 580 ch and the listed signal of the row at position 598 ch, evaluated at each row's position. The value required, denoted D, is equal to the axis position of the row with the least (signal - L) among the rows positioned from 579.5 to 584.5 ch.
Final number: 581 ch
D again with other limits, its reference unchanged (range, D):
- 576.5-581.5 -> 577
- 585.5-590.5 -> 590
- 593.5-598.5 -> 596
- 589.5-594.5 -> 593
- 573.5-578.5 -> 575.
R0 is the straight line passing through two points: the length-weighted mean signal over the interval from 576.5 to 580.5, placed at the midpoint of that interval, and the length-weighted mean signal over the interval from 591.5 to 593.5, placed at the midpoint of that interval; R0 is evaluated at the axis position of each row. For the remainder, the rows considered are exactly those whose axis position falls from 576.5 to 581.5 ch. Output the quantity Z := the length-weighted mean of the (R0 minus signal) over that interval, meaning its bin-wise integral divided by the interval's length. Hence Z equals 0.00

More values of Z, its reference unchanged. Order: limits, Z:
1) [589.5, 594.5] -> -0.05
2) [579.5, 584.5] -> -0.08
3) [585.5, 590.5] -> -0.15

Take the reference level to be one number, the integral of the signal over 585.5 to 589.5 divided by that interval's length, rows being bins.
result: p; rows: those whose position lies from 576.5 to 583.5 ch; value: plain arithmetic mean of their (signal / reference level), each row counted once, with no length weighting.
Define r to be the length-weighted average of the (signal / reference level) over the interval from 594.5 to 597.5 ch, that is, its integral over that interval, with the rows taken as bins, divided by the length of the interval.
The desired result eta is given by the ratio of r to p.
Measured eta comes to 0.92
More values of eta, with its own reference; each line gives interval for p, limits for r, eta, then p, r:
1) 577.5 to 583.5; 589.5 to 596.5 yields 0.92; 0.98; 0.903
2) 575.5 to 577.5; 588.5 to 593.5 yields 0.97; 0.96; 0.934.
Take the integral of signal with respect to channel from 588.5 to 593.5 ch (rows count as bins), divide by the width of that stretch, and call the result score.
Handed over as 1.95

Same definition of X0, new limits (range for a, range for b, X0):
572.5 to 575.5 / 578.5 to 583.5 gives 1.4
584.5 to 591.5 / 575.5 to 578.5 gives -0.4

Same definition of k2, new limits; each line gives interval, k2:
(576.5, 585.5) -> 0.05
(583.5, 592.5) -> 0.09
